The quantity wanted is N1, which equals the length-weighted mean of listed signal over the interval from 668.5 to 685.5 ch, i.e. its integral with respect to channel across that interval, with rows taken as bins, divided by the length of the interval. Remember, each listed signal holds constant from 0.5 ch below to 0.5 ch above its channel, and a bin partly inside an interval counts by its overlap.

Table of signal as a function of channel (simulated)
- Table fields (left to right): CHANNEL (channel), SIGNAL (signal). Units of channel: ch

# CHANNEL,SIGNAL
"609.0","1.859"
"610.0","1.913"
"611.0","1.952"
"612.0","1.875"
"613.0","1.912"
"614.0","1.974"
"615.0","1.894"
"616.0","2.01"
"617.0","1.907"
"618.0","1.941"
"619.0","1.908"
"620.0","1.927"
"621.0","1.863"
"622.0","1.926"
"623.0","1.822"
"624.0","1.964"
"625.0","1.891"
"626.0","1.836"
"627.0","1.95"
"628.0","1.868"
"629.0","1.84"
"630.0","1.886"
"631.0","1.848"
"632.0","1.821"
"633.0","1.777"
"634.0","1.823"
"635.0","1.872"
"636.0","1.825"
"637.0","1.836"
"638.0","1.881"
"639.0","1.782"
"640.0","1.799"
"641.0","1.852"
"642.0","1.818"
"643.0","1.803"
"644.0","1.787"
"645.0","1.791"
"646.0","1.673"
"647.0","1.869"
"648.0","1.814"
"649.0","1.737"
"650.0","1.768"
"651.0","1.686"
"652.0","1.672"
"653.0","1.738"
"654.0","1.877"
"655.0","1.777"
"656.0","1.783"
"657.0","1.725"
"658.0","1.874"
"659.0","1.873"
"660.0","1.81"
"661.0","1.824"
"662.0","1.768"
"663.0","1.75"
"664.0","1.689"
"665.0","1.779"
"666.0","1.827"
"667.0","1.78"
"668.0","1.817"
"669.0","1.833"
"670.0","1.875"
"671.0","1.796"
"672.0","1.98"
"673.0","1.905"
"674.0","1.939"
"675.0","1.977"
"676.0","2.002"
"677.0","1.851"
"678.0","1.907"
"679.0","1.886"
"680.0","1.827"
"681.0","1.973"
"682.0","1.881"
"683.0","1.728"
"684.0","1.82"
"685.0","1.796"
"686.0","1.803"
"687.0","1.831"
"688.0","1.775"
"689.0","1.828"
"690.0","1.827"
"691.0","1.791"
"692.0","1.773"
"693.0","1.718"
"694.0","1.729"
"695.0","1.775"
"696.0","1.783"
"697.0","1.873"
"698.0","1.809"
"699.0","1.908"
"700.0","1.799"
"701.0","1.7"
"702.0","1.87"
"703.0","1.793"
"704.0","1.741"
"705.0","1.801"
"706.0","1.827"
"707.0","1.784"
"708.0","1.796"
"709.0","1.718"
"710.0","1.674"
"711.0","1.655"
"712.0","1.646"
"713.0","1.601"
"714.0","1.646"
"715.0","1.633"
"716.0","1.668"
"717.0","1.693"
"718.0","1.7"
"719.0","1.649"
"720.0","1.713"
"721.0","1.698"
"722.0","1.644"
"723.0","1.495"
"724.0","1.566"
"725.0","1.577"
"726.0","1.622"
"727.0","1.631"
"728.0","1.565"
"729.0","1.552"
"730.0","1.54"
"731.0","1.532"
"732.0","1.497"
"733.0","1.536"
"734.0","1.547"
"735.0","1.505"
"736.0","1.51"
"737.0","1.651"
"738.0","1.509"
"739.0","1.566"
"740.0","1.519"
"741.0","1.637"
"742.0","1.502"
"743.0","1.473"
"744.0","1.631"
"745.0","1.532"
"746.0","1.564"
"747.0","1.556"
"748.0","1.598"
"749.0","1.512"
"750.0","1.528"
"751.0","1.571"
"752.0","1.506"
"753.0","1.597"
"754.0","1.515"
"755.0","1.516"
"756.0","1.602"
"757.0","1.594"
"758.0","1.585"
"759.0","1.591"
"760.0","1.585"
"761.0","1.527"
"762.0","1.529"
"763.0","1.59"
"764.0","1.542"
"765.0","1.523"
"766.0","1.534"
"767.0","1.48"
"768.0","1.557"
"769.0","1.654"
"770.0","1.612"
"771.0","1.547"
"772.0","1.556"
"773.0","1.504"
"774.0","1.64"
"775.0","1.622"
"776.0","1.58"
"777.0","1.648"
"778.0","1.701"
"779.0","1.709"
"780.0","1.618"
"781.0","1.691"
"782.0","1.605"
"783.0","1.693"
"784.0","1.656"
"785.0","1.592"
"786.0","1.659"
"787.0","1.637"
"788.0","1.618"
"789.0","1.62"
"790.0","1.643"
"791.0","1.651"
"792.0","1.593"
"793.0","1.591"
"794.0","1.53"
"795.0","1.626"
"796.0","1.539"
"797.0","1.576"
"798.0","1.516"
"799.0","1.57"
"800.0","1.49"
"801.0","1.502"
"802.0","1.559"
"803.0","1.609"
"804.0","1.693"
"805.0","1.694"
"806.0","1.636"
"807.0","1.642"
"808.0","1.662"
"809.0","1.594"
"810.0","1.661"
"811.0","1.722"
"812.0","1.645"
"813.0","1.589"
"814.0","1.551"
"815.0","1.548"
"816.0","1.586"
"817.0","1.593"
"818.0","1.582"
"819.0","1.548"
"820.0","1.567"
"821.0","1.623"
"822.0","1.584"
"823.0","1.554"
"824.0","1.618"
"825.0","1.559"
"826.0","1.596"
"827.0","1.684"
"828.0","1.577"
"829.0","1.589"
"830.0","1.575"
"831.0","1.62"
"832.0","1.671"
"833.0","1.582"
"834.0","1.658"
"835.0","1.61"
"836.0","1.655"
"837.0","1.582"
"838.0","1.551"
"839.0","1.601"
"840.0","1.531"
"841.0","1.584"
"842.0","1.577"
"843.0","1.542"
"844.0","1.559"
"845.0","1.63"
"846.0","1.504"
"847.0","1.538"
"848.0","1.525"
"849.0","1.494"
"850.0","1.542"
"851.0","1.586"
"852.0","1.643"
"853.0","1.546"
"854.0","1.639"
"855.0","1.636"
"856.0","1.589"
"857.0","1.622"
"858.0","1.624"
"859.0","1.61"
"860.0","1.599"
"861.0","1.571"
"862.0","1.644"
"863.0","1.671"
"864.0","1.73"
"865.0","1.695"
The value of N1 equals 1.88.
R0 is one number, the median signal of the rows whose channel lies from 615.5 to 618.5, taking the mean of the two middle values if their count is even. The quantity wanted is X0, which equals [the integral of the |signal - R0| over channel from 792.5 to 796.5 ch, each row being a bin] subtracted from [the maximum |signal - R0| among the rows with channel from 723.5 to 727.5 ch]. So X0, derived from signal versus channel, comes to -1.10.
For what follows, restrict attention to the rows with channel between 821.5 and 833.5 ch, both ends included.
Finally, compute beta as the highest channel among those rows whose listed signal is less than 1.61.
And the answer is 833.0 ch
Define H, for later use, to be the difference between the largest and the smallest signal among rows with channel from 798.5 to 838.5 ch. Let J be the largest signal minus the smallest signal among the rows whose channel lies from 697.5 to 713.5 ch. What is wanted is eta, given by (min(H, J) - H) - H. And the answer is -0.23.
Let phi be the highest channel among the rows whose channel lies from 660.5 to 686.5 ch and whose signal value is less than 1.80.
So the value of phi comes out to 685.0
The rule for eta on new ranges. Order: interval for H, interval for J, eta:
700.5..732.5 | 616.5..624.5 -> -0.61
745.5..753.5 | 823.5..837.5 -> -0.09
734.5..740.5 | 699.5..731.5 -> -0.15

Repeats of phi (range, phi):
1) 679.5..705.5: 704.0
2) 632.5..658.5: 657.0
